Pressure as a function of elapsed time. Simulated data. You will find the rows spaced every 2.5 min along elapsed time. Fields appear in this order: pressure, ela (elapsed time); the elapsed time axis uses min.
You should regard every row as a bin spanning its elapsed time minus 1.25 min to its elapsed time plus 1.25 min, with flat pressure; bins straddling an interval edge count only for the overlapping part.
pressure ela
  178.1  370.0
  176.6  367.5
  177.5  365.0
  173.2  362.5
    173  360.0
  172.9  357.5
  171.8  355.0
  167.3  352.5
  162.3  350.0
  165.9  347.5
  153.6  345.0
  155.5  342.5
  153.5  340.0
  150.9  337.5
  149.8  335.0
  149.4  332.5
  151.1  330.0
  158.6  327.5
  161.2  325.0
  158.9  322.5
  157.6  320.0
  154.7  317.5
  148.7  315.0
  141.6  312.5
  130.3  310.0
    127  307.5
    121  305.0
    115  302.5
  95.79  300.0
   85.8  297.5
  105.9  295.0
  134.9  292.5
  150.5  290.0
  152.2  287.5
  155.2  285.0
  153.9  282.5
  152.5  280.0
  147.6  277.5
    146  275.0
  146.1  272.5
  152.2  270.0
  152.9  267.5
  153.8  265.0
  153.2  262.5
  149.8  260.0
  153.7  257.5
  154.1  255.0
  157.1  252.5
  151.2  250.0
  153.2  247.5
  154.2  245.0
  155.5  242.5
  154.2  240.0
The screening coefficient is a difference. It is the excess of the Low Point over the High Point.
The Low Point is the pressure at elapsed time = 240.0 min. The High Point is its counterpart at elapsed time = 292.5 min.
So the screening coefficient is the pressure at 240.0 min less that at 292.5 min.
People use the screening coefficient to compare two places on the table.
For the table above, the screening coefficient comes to 19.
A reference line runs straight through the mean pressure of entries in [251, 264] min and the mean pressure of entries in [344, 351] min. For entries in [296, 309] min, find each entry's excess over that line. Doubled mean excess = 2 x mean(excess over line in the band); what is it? -96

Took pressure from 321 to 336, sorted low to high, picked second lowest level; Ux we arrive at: 149.8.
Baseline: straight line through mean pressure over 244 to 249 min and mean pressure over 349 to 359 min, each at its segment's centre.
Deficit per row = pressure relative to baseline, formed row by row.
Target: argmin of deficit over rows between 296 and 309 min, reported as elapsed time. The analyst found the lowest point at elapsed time 297.5 min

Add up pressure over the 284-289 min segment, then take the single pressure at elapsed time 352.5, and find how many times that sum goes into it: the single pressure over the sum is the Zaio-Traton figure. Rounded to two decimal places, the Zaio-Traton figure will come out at 0.54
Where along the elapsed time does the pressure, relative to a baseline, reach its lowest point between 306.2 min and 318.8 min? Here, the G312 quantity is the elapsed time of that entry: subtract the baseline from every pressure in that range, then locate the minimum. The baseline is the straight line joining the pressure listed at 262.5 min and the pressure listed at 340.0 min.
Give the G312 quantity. 307.5 min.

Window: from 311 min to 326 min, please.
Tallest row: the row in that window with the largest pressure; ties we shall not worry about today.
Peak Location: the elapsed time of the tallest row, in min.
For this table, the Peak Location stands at 325.0 min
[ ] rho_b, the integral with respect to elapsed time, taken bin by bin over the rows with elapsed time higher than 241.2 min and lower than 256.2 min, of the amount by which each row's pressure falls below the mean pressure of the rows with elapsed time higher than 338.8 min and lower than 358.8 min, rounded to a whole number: 130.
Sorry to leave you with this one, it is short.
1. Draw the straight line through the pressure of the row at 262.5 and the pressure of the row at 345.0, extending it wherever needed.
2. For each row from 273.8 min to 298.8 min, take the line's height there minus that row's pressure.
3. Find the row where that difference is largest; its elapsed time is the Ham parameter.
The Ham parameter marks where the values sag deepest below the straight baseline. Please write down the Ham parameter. 297.5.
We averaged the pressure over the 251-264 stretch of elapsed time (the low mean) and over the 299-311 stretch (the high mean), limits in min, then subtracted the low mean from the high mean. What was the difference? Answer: -36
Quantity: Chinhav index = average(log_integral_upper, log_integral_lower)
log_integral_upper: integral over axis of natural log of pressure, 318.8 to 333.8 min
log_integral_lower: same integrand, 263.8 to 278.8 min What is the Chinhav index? 75.4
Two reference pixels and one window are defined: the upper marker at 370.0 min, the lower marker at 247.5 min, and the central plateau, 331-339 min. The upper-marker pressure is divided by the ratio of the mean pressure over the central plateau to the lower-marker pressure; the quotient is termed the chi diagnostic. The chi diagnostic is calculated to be 182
